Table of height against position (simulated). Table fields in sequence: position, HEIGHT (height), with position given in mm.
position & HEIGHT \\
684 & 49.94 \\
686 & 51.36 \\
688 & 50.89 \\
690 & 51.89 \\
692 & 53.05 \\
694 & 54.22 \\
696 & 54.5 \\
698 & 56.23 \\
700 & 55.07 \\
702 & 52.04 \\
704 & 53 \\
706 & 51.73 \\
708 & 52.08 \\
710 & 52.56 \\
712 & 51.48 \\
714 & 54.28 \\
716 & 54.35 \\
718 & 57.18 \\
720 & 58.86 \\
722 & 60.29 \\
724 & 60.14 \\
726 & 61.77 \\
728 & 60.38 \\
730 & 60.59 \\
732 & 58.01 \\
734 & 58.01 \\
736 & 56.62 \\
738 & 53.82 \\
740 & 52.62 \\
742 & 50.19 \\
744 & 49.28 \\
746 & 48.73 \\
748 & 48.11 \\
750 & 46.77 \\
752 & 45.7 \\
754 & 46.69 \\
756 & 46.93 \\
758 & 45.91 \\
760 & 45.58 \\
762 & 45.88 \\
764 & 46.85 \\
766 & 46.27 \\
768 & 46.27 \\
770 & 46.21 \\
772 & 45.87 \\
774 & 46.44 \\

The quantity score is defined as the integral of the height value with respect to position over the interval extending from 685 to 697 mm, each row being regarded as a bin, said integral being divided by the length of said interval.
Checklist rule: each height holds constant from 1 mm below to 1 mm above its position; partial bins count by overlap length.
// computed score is 53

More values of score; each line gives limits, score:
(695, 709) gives 54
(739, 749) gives 50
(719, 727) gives 60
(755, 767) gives 46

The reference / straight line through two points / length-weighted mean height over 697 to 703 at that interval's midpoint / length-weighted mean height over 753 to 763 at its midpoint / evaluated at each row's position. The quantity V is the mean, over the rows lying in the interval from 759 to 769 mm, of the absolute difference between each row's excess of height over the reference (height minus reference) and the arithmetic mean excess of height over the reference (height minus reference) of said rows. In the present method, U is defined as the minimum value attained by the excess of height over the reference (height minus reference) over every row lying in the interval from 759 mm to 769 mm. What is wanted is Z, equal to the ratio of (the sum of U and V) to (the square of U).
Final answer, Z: 3.23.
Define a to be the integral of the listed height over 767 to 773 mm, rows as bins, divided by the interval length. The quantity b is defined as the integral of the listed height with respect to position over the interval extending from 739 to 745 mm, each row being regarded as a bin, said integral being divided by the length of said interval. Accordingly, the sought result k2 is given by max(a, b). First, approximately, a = 46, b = 51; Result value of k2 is 51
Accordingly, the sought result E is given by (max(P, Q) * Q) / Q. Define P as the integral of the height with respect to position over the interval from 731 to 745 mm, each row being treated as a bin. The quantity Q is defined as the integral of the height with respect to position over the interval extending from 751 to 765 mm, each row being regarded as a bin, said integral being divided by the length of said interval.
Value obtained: 757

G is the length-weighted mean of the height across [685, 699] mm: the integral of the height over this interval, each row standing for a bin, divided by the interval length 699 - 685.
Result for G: 53.2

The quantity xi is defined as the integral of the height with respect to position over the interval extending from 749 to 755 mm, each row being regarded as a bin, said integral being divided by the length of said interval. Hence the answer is 46.4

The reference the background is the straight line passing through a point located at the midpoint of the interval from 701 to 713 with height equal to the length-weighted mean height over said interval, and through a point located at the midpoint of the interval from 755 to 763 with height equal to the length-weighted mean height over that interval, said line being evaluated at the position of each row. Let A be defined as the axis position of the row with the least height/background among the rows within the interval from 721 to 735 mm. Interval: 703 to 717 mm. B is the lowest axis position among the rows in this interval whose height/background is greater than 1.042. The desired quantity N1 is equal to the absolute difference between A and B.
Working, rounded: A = 732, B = 714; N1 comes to 18 mm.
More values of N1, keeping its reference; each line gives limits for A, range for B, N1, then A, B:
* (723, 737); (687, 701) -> 38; 736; 698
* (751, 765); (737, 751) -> 14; 752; 738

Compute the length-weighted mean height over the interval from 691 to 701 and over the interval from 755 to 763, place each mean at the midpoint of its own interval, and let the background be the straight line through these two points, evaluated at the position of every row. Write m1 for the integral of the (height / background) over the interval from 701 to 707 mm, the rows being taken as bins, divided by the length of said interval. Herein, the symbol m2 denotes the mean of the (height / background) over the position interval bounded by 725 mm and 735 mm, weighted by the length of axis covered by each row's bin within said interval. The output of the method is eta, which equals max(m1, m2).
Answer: 1.19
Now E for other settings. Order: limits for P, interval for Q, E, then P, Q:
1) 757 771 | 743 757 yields 646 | 646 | 47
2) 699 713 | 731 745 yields 736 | 736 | 54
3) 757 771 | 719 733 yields 646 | 646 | 60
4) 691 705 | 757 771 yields 756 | 756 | 46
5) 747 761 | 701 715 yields 651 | 651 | 52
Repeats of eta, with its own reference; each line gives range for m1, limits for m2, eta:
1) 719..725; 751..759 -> 1.17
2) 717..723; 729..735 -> 1.18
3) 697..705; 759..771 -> 1.02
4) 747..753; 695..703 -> 1.00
